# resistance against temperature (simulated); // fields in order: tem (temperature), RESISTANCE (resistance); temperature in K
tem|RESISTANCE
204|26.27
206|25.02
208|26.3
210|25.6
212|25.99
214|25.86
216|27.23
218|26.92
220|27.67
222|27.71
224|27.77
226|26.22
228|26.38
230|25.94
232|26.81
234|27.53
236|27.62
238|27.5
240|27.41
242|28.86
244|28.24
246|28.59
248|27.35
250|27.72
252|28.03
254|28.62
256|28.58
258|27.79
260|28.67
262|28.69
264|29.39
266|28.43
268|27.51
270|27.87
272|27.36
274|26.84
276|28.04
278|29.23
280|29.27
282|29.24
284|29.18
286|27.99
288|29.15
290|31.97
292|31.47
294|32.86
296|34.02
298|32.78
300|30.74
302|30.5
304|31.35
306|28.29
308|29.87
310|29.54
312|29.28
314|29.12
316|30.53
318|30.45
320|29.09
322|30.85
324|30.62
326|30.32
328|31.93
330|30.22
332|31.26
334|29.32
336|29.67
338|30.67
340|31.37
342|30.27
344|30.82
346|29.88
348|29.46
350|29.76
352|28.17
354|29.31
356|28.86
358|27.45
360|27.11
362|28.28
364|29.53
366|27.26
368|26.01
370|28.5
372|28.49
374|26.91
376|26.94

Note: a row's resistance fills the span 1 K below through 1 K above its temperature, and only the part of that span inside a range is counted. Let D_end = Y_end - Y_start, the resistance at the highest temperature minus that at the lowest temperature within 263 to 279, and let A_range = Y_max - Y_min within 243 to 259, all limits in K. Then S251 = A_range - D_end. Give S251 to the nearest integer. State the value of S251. 1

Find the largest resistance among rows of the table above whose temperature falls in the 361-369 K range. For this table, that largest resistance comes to 29.53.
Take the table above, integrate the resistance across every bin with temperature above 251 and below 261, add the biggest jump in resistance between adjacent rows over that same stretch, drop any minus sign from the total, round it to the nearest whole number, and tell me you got 284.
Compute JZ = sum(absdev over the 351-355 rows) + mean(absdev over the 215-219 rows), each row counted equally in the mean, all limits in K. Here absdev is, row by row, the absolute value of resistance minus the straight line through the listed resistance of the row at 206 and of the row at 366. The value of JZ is 5.2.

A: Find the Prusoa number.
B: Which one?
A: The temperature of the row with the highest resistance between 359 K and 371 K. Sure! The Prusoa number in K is 364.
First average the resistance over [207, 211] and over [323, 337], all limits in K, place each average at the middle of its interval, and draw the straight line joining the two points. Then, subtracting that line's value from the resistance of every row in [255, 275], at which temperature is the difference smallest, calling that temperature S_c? 274 K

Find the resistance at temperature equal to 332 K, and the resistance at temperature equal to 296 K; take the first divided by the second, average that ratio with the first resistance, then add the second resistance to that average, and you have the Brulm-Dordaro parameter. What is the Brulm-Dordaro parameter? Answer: 50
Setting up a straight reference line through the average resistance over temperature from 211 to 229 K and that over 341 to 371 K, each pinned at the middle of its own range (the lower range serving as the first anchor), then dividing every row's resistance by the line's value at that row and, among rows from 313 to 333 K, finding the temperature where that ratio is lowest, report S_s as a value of 320 K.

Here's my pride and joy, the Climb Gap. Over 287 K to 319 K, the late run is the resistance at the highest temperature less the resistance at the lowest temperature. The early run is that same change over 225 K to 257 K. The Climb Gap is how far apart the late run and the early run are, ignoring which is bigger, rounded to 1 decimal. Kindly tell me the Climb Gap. 1.1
